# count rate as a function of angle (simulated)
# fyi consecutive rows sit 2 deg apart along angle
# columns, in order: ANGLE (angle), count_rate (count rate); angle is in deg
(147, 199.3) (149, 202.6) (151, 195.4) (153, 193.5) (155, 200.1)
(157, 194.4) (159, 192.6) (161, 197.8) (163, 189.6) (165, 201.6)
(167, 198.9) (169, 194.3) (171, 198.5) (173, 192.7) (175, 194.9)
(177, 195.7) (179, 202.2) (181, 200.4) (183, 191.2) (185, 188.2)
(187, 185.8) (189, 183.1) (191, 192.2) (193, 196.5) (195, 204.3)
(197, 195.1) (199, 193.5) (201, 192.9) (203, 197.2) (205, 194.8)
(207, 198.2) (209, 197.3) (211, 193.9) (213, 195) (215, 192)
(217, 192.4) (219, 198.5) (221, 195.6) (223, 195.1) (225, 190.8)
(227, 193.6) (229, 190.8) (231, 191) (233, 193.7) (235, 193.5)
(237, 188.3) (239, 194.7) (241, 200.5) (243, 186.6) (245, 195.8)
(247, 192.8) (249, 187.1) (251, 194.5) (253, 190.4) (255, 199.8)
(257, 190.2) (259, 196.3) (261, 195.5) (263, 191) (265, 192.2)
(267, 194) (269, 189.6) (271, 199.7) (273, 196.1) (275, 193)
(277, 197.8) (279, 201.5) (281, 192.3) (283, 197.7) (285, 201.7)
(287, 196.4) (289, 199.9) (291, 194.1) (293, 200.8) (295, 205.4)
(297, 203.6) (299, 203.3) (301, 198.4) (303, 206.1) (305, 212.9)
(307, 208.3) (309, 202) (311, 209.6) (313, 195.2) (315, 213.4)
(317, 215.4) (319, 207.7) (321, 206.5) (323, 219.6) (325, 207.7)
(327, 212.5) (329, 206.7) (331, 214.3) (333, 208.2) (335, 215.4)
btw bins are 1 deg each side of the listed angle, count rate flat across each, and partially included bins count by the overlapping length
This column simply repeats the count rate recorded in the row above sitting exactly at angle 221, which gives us 195.6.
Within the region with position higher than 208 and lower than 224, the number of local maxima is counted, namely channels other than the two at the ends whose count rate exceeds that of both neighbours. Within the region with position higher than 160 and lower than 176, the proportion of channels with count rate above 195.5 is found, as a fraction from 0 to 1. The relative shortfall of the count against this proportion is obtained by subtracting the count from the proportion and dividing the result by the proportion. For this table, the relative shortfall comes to -3.0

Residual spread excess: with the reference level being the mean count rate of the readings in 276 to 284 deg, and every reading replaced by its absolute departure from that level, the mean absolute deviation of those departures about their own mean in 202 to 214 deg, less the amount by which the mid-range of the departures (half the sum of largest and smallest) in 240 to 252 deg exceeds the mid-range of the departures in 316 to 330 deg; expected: 11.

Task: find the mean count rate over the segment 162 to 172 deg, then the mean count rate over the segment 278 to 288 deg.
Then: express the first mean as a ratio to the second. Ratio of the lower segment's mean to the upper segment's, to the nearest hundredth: 0.99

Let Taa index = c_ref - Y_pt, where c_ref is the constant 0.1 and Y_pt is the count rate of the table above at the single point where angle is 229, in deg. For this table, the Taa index -191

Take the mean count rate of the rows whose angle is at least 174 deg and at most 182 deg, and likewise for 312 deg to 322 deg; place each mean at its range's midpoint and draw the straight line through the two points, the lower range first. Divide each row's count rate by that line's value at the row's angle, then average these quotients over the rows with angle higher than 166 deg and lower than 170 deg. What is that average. 0.99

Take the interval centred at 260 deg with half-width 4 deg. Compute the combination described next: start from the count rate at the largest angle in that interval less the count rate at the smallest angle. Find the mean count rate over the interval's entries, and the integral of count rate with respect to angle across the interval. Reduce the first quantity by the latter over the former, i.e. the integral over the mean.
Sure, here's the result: -7.2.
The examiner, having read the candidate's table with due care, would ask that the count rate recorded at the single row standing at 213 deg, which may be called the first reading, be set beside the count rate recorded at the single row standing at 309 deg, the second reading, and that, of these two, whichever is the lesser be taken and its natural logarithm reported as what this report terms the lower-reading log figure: 5.273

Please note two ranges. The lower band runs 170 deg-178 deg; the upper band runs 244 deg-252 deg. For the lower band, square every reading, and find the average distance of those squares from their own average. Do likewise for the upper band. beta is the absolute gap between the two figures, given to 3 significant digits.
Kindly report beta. 395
